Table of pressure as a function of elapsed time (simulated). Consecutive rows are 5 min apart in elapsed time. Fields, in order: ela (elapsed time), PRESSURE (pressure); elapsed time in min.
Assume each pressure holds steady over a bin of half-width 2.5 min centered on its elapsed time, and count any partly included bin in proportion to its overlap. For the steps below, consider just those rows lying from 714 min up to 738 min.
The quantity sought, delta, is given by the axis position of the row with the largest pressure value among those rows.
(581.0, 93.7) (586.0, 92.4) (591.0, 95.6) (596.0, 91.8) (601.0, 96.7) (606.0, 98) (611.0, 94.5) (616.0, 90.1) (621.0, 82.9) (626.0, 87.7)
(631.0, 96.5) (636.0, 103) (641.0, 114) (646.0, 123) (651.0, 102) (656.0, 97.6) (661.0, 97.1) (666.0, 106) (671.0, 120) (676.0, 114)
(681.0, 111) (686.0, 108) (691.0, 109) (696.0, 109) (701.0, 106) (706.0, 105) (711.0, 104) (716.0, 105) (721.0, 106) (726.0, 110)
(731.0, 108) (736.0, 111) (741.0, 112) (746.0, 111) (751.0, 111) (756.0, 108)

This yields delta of 736.0 min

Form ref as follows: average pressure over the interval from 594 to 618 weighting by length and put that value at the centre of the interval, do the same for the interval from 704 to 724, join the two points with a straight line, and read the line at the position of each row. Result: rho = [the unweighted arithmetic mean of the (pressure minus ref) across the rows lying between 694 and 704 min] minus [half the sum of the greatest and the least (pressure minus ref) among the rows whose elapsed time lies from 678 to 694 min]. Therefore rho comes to -3.5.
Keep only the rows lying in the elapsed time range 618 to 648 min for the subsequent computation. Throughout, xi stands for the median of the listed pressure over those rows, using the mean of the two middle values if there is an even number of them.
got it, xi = 100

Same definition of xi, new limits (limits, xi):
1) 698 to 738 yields 106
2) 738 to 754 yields 111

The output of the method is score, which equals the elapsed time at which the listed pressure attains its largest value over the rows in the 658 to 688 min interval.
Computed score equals 671.0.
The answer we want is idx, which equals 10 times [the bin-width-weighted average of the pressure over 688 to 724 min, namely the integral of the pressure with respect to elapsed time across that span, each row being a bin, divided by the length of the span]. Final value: 1064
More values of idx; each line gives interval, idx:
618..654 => 1011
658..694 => 1091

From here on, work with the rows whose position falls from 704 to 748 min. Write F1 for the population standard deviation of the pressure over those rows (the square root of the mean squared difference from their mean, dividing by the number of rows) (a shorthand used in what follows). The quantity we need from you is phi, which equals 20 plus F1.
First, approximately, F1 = 3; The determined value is 23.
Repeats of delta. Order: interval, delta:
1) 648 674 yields 671.0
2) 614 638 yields 636.0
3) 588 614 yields 606.0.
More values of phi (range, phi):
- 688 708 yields 22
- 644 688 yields 29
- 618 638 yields 28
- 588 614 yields 22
